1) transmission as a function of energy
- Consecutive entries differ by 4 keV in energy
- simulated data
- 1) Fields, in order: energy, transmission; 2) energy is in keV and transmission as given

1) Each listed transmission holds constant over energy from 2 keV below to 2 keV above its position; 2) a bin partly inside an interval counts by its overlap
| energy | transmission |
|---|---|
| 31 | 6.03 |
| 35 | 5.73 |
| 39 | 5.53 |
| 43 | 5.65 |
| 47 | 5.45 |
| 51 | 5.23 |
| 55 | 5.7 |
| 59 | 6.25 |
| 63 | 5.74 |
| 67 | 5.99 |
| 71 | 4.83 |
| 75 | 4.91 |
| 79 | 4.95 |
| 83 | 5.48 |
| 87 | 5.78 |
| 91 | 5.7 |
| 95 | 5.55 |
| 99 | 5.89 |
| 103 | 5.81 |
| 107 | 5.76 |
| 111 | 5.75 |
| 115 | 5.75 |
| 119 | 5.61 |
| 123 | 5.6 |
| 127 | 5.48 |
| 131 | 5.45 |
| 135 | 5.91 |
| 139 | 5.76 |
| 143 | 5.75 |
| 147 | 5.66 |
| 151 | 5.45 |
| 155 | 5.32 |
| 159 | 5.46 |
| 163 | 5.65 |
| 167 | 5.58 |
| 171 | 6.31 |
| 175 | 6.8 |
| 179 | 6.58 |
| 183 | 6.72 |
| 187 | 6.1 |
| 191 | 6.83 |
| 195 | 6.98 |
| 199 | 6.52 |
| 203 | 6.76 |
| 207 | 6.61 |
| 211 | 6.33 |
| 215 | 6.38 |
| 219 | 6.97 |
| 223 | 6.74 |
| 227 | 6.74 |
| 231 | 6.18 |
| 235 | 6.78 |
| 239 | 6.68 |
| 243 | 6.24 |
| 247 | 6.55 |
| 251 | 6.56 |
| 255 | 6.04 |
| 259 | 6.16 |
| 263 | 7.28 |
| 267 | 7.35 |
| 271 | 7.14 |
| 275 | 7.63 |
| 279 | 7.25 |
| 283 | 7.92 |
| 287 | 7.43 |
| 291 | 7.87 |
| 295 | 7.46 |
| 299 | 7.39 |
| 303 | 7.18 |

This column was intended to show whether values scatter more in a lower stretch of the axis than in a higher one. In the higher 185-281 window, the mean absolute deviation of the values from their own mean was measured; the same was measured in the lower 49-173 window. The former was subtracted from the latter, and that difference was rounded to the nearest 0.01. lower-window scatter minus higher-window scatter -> -0.10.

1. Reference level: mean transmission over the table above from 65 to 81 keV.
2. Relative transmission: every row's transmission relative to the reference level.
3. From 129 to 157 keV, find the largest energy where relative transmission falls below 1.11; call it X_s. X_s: 155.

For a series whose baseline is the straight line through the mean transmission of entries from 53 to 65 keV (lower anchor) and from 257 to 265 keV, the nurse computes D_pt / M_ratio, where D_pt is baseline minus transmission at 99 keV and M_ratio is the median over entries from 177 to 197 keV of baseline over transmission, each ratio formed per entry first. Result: 0.2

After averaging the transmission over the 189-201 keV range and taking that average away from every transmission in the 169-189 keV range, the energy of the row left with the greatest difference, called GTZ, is 175 keV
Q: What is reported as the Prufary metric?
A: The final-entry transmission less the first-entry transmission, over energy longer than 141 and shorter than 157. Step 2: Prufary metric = -0.4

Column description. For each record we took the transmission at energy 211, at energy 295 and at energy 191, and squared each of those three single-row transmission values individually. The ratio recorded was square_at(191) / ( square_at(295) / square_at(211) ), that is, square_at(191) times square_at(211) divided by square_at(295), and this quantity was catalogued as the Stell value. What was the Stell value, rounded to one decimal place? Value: 33.6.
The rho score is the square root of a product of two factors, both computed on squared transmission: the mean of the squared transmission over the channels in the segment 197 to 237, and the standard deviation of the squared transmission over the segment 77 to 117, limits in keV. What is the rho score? 11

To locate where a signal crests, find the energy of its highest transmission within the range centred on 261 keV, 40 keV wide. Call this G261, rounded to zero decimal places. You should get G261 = 275 keV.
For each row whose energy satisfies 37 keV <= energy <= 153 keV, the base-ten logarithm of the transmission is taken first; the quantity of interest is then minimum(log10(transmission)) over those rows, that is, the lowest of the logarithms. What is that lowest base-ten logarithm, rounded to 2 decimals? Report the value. 0.68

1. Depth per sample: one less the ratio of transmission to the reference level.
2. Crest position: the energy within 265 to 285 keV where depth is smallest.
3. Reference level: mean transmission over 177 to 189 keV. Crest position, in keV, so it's 283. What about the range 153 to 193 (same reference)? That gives 191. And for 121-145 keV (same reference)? 135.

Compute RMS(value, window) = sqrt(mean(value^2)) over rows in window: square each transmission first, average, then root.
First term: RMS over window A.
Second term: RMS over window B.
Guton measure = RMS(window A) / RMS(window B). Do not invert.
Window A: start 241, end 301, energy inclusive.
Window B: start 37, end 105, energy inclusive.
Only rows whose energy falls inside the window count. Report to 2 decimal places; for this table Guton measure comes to 1.28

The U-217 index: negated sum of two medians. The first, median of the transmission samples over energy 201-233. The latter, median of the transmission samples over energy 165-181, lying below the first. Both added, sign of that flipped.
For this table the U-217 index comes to -13.1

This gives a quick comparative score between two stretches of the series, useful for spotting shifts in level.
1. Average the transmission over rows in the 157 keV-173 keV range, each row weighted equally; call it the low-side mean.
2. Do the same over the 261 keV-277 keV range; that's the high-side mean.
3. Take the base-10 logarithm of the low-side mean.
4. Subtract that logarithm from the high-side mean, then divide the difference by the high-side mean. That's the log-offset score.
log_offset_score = 0.897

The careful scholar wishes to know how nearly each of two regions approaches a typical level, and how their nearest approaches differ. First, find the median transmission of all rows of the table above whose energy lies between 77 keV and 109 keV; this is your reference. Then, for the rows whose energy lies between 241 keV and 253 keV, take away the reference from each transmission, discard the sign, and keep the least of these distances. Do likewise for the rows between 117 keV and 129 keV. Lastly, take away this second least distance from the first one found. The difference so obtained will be 0.4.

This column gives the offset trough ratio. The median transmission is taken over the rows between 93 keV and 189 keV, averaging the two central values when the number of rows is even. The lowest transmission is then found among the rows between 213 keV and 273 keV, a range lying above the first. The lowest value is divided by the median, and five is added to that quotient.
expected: 6.05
